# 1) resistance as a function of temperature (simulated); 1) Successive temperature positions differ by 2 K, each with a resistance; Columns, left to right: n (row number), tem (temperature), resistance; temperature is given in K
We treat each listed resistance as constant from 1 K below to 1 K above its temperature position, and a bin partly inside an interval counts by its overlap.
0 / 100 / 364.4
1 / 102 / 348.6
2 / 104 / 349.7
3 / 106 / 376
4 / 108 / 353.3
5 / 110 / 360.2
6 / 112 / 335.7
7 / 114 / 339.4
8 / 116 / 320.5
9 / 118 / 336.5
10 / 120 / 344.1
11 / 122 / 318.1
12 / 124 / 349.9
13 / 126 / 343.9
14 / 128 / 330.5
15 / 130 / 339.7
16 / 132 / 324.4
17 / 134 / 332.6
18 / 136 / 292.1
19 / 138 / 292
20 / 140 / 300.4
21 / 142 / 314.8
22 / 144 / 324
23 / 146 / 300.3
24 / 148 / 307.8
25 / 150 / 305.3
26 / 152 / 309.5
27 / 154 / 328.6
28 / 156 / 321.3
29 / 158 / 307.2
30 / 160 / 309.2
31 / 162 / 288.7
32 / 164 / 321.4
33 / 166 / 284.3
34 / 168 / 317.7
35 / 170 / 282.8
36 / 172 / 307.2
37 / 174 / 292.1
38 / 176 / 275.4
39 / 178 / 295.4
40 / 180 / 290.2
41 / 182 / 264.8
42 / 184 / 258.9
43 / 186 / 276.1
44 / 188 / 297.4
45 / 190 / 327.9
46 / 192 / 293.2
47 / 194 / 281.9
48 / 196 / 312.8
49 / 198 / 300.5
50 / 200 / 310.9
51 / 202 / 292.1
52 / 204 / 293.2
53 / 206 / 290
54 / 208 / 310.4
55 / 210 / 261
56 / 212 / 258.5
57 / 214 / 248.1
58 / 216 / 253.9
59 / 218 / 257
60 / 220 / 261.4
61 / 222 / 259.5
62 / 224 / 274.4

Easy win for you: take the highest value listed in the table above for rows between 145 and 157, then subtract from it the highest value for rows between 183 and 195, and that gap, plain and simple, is 1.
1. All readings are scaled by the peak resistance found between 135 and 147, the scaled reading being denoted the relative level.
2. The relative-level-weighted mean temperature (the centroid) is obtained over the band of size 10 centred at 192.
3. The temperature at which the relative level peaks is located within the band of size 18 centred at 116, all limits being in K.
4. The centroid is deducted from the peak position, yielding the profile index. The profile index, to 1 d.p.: -82.0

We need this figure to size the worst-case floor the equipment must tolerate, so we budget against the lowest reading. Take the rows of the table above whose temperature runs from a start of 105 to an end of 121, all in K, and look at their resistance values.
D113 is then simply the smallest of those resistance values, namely 320.5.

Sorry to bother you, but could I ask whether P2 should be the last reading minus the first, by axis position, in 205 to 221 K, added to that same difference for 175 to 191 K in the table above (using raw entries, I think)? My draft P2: 24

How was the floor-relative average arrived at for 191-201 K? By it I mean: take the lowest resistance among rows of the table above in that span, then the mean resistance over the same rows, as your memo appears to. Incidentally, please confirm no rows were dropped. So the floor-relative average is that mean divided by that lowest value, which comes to 1.06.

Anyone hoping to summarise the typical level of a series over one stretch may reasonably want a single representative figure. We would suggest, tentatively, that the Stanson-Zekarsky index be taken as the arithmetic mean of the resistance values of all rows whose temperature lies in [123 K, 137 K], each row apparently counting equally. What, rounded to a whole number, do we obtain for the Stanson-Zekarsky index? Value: 330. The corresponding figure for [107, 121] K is 341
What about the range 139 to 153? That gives 309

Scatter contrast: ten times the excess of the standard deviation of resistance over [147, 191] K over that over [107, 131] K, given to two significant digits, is 73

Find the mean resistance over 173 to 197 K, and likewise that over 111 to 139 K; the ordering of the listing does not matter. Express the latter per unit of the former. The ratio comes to 1.14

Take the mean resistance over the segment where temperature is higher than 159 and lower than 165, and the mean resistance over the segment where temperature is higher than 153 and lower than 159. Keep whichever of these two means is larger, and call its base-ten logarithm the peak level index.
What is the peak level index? 2.50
